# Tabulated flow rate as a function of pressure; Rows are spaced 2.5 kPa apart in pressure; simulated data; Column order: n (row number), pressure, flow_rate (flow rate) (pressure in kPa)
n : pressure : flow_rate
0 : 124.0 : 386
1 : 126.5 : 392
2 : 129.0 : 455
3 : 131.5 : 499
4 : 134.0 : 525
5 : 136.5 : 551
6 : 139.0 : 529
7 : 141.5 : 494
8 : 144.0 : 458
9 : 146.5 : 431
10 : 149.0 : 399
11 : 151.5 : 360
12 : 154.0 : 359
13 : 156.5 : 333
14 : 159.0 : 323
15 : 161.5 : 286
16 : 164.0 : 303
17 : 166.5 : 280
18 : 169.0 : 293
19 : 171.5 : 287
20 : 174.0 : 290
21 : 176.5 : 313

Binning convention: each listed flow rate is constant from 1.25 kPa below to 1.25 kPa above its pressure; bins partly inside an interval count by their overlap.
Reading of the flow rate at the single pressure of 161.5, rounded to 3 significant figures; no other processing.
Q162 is 286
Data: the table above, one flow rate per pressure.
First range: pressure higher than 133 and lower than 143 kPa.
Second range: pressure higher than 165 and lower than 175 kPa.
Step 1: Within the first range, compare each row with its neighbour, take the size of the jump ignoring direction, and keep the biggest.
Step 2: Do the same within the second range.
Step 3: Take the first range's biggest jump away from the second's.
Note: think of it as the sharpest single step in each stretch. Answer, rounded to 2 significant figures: -22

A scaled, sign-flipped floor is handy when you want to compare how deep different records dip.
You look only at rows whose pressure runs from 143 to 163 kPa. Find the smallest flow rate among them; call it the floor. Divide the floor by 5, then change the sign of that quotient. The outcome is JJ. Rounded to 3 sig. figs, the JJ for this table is -57.2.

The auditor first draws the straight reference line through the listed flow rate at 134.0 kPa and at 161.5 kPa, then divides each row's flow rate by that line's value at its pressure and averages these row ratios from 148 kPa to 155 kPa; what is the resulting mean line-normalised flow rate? 1.00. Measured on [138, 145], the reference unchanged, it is 1.07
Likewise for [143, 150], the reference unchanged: 1.03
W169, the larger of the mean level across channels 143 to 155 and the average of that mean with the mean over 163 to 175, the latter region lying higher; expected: 401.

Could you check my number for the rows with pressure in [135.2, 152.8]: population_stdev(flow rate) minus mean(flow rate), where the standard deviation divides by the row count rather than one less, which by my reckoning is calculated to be -396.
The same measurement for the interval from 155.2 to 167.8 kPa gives -285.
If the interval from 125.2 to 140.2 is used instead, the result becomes -438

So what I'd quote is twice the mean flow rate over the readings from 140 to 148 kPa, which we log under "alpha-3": 922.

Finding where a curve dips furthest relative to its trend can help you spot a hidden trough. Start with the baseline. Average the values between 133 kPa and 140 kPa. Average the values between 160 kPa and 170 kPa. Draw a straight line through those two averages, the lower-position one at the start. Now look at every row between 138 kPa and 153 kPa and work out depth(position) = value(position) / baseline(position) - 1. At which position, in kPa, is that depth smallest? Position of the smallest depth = 151.5 kPa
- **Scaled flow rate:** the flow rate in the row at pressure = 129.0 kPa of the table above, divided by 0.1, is 4550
